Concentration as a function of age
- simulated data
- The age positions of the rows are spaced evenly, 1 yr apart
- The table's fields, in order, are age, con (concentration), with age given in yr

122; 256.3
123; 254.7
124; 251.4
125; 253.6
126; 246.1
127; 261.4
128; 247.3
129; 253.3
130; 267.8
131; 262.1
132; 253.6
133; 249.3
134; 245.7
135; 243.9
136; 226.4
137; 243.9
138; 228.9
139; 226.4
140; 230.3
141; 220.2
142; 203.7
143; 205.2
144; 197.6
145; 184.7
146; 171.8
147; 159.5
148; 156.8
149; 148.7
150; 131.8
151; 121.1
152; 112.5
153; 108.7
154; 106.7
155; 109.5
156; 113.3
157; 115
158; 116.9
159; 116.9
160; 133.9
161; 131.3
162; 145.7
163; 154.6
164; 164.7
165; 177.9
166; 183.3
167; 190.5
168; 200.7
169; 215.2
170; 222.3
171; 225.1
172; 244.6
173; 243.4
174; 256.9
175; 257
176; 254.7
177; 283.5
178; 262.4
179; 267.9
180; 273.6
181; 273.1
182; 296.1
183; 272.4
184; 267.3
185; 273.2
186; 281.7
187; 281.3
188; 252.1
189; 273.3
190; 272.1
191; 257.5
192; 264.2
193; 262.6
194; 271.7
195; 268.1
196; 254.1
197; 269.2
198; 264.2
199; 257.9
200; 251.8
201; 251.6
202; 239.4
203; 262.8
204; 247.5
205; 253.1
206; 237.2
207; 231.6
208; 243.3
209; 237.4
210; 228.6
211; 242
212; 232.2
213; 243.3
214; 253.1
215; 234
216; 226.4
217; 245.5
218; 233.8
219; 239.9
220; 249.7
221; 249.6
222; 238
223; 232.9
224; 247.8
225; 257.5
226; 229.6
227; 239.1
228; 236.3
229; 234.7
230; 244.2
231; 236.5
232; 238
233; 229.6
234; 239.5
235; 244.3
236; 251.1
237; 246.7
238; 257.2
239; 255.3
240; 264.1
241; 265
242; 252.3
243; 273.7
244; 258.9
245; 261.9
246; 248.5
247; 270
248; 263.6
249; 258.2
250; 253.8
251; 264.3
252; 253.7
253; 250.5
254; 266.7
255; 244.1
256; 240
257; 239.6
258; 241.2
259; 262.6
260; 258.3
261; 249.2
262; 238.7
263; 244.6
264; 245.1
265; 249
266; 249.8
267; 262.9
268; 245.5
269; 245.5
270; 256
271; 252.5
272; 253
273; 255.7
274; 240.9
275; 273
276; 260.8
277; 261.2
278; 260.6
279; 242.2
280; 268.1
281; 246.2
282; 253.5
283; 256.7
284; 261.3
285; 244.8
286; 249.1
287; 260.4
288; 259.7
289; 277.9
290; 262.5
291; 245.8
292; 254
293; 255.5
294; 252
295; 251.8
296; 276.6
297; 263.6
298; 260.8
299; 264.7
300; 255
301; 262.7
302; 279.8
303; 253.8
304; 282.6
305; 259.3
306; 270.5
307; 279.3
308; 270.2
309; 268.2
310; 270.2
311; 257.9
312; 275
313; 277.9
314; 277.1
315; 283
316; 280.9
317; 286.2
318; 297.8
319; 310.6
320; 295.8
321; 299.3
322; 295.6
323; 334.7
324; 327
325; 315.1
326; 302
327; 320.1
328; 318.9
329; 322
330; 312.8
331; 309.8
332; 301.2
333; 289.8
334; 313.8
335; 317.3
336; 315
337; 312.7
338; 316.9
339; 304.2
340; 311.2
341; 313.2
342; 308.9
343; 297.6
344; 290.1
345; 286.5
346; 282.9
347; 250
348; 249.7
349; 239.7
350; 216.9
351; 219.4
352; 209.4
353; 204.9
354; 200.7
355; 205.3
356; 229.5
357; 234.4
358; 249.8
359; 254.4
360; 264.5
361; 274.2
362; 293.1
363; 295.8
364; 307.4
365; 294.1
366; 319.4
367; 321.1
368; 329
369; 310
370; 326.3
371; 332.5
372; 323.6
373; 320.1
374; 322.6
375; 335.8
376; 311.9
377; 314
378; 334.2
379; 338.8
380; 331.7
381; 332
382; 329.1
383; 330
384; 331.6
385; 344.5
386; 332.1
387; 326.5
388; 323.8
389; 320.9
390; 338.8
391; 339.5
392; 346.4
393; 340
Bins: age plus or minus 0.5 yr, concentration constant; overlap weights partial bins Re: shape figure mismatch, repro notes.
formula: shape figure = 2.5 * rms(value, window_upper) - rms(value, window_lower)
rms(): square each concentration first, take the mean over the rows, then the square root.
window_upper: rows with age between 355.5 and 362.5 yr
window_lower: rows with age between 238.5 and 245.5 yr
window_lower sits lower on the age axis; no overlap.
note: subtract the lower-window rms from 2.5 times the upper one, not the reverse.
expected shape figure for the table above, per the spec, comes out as 383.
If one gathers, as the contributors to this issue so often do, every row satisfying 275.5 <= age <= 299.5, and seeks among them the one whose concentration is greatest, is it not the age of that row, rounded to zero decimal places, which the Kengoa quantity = 289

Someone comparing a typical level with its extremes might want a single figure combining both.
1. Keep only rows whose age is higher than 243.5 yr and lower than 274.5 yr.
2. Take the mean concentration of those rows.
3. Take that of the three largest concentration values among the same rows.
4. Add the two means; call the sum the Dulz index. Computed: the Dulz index 519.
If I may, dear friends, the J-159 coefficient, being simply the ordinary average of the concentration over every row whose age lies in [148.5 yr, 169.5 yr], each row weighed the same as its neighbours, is 143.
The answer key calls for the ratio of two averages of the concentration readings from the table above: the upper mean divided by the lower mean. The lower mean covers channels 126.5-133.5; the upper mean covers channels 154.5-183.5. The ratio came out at 0.79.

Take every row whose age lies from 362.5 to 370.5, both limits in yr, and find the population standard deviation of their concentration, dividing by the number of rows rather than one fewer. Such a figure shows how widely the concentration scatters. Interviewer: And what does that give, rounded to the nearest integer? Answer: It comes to 12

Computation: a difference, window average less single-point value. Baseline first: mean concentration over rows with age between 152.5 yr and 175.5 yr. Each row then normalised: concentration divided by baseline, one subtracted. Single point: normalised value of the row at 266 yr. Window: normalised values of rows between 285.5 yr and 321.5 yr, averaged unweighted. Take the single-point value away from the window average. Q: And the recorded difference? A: 0.12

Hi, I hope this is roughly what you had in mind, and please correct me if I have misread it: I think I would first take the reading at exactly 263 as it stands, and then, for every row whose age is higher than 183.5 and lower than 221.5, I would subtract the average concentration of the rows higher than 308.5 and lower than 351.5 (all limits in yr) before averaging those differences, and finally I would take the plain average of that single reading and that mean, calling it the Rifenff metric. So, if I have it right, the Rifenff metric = 102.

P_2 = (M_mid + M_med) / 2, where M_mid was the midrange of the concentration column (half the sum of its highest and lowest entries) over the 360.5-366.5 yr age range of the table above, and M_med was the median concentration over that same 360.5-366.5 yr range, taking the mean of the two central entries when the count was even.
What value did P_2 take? 296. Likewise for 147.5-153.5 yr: 130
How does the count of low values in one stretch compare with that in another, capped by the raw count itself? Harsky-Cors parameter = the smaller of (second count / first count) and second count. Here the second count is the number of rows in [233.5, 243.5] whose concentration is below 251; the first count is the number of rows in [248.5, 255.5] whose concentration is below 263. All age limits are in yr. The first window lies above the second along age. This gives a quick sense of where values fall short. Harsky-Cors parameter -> 0.60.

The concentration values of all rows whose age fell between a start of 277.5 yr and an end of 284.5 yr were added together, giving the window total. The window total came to 1789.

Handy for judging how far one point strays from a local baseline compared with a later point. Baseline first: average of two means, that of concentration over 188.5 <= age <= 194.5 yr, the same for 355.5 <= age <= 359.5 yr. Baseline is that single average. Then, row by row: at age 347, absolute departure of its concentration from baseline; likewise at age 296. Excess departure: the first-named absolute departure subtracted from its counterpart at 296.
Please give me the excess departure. 18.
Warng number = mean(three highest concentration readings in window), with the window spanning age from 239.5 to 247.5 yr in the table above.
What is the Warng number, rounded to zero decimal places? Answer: 270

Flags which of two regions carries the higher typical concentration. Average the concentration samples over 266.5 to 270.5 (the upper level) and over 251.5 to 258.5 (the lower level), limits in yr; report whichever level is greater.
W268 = 252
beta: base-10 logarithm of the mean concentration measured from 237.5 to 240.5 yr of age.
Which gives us 2.413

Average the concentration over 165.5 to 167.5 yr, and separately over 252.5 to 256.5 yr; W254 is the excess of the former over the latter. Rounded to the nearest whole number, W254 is -63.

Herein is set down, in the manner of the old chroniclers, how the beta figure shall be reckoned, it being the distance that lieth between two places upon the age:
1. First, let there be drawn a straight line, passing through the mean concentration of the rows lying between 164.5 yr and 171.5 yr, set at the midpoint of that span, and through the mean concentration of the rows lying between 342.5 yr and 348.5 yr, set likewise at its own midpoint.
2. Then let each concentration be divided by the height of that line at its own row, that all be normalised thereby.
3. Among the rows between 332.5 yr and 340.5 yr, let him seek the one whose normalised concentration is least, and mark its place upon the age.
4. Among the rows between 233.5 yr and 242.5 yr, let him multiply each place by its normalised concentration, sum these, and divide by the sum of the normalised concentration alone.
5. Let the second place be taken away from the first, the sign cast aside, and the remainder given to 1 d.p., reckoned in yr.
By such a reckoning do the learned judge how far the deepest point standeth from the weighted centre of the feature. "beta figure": 94.9 yr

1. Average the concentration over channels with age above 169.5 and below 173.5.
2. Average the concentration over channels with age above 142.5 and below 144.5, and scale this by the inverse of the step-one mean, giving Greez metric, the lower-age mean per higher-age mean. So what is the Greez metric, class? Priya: 0.86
